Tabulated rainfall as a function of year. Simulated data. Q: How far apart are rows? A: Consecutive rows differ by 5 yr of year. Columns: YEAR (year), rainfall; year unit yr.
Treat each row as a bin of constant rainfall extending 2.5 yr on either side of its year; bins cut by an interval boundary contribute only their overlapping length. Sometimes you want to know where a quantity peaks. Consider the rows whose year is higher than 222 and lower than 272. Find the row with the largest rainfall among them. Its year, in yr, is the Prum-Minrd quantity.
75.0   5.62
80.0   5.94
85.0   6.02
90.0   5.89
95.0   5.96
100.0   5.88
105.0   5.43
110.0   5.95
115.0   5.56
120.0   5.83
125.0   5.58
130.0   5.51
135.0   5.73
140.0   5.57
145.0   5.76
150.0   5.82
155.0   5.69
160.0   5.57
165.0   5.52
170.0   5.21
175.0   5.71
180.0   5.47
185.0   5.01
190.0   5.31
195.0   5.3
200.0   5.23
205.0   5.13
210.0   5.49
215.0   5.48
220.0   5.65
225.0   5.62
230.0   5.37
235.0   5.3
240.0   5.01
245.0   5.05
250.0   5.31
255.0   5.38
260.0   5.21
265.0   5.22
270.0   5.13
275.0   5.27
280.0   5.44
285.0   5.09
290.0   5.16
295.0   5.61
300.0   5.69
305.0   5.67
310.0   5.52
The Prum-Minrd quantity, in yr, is 225.0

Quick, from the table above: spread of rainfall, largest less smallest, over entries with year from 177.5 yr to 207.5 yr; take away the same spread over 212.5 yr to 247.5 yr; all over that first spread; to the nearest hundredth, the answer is -0.39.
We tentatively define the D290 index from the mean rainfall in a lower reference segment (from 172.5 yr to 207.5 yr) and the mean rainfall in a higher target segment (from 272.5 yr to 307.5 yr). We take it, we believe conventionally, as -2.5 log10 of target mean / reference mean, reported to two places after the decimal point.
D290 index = -0.02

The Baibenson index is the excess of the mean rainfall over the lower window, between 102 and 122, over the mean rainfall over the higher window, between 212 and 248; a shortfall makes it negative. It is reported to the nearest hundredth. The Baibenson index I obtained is 0.34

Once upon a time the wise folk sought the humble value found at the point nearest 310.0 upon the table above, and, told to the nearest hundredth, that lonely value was 5.52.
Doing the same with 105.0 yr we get 5.43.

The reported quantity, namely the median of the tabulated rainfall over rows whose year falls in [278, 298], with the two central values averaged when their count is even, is 5.30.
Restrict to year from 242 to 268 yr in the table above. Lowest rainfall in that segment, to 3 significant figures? 5.05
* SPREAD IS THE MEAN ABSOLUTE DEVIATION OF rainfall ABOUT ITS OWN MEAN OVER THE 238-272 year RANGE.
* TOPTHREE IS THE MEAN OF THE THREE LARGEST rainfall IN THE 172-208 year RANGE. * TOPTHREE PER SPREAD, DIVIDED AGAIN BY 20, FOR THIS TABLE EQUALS 2.59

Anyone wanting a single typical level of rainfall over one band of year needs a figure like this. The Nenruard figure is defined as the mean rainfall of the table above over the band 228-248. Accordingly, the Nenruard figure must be 5.18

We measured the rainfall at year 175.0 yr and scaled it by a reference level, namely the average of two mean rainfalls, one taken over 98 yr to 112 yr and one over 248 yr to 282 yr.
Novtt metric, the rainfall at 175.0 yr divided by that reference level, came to 1.04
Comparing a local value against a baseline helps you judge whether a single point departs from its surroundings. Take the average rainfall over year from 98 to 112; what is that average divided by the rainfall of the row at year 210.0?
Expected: 1.05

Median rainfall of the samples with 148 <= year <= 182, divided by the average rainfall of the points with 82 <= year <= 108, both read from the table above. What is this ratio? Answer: 0.95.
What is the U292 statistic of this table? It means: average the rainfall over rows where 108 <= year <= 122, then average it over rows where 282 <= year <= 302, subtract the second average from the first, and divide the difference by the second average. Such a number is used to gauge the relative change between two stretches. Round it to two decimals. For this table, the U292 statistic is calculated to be 0.07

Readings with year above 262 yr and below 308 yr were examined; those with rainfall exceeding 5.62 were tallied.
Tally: 2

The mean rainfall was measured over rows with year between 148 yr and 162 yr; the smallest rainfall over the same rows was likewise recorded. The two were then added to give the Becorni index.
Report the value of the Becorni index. 11.3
